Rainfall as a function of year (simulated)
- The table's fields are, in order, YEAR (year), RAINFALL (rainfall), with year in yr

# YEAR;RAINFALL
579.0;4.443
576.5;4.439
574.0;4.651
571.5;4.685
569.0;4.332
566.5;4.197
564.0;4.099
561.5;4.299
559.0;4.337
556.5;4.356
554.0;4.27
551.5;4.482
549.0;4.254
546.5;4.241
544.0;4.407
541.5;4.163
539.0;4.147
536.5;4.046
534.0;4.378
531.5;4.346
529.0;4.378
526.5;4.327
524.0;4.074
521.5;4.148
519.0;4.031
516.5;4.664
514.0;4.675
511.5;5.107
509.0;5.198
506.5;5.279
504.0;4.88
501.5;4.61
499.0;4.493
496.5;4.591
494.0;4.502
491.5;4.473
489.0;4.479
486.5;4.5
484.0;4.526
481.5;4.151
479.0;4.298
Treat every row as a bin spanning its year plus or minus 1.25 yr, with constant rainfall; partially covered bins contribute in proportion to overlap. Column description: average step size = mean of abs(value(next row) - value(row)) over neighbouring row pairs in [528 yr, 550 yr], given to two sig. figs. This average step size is 0.12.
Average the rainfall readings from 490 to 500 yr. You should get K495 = 4.5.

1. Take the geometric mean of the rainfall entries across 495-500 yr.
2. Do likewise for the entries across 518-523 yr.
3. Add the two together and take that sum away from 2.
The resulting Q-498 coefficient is -6.63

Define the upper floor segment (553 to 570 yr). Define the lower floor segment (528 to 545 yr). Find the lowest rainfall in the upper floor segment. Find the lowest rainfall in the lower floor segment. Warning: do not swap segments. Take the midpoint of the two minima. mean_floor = 4.07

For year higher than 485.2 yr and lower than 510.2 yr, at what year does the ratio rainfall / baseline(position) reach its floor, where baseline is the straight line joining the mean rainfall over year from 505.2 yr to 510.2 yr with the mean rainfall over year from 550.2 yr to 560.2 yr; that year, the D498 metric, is 486.5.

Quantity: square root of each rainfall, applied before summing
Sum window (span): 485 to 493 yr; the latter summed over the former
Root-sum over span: 6.35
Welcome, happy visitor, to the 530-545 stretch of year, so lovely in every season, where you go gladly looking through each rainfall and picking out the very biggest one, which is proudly 4.407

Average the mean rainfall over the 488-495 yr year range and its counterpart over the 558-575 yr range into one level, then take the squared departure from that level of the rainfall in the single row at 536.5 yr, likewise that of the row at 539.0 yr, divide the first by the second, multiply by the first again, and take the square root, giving 0.52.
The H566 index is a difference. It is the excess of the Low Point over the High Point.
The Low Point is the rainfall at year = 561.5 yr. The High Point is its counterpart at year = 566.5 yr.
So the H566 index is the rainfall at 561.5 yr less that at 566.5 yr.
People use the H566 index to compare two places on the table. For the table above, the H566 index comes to 0.1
